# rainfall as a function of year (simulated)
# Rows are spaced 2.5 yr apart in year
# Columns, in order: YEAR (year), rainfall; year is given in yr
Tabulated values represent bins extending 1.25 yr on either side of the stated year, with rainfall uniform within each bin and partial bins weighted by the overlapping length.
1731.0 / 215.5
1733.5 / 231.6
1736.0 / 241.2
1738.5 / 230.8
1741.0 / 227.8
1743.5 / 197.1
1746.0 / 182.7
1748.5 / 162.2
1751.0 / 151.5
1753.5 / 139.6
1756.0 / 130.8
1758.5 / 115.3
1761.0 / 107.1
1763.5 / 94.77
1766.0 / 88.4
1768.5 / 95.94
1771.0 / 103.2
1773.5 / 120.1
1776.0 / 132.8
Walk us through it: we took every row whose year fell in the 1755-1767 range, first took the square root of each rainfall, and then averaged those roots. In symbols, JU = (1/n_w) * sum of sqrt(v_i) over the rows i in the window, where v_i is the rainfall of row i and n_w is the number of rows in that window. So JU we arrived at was 10.3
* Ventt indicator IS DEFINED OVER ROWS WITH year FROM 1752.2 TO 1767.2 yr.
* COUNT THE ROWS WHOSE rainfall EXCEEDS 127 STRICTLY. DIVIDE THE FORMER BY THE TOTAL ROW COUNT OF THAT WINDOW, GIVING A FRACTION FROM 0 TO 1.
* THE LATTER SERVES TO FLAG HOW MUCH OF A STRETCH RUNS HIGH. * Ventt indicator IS 0.33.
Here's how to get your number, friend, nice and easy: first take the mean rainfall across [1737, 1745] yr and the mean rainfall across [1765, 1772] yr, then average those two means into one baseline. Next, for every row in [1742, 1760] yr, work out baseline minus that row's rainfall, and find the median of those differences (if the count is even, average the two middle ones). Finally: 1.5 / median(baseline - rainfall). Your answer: 0.3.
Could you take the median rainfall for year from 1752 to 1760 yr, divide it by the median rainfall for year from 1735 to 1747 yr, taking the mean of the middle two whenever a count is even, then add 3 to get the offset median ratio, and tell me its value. 3.57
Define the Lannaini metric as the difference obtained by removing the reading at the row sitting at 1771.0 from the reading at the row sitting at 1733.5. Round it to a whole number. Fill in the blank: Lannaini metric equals 128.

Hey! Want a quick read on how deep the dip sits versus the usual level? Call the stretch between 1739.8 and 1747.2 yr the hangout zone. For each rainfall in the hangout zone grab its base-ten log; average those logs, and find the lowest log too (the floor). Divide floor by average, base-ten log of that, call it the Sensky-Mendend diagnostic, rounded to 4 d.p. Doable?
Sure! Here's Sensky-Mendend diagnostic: -0.0082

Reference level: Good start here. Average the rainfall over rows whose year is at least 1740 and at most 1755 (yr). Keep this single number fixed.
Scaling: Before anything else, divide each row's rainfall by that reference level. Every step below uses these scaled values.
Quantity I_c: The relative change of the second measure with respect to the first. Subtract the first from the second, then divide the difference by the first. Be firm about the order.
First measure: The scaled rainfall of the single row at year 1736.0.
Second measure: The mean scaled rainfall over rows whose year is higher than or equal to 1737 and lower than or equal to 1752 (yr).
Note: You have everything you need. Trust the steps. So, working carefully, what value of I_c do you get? -0.20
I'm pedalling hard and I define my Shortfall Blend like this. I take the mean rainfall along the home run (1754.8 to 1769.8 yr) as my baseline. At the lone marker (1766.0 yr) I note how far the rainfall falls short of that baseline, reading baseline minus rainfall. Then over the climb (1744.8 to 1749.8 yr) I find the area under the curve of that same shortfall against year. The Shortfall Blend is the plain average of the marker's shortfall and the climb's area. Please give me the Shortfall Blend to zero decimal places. -159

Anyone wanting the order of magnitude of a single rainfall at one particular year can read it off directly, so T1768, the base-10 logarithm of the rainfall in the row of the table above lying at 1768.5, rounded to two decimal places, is 1.98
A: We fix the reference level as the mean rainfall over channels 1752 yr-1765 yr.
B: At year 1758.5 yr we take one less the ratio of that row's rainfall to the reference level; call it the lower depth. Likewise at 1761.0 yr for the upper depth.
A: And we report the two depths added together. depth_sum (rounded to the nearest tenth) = 0.1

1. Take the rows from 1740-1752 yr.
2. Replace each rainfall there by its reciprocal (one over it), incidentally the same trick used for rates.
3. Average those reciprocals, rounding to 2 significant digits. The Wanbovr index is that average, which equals 0.0055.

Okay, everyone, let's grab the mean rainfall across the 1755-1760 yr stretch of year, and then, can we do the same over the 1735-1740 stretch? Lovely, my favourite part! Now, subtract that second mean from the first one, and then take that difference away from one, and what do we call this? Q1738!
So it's 114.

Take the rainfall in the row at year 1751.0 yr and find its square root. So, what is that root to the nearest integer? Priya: 12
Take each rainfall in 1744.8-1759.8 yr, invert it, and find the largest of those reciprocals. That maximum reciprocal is 0.009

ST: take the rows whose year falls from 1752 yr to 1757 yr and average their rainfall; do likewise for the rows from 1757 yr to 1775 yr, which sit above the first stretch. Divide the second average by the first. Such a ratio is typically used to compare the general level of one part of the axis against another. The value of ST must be 0.77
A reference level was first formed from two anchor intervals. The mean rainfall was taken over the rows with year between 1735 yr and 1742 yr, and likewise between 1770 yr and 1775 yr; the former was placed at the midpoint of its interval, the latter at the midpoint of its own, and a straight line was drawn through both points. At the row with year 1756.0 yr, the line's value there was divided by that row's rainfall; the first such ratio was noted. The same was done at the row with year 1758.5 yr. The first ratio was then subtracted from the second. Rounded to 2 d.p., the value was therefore 0.10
